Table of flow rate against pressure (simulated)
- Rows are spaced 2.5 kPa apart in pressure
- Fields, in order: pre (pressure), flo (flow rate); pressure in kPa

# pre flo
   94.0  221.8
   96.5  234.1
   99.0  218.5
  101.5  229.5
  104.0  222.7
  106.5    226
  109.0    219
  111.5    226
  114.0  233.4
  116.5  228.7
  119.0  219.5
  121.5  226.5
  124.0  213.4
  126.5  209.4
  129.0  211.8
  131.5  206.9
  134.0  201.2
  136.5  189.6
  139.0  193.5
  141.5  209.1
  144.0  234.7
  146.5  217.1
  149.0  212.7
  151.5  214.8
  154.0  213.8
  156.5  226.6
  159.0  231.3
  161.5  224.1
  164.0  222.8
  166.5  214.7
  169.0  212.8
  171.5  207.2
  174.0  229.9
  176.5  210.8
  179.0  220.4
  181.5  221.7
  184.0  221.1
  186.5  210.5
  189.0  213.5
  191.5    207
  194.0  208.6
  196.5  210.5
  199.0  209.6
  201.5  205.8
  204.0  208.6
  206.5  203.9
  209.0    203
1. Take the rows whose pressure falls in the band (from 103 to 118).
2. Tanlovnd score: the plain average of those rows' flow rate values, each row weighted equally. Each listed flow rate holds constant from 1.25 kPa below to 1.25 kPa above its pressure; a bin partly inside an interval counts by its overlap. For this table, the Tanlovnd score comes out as 226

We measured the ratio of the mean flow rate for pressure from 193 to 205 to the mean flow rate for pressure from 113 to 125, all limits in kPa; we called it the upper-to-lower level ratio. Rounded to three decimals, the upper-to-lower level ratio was 0.930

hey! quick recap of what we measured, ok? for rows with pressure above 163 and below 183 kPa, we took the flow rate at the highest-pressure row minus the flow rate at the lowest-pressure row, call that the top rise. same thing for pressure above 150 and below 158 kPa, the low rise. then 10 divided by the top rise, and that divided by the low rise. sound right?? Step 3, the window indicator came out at -0.77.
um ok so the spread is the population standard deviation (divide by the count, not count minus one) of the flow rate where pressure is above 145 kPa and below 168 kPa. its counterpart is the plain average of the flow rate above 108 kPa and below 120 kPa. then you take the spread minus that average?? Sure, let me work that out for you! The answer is -219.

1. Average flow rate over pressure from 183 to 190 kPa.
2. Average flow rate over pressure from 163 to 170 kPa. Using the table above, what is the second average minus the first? 2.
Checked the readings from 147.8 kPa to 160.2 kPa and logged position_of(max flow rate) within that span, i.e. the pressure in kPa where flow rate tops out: 159.0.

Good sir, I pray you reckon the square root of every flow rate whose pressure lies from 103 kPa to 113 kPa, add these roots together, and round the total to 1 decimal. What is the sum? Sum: 59.8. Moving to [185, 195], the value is 58.0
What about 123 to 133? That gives 58.0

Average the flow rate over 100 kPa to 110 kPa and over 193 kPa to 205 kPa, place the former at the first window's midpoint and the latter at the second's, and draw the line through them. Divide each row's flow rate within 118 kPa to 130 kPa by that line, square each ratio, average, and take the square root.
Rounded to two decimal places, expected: 0.98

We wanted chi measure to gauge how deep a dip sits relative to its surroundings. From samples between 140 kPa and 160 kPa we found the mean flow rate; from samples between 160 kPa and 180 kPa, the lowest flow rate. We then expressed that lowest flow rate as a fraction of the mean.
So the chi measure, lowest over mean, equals 0.94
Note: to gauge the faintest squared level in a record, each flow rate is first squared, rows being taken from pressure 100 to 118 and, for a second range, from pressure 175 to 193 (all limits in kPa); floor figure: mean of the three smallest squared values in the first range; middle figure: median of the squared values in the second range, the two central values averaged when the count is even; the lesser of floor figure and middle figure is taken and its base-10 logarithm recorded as 4.66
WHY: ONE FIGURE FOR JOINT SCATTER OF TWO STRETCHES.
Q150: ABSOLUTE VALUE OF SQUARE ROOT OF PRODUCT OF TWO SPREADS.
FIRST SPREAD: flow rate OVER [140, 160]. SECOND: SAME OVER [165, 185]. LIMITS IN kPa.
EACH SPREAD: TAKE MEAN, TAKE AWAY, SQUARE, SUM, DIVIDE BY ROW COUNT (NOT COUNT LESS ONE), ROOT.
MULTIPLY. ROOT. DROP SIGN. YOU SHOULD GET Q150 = 7.8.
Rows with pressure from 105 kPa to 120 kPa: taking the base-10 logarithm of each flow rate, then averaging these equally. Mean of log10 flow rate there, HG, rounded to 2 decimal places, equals 2.35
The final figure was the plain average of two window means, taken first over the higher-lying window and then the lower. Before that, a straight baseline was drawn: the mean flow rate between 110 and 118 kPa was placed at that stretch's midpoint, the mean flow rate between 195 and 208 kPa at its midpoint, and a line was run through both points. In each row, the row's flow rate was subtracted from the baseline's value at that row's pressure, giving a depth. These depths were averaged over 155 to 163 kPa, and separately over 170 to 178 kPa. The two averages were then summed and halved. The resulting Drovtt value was -5.3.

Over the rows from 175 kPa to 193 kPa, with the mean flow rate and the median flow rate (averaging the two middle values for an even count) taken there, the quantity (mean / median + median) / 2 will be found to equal 107.3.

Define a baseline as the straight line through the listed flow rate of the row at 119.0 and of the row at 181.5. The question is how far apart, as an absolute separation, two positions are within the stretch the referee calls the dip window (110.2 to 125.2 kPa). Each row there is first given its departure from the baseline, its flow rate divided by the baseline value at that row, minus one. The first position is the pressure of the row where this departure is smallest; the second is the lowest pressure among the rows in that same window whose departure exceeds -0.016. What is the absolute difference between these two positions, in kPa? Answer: 12.5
